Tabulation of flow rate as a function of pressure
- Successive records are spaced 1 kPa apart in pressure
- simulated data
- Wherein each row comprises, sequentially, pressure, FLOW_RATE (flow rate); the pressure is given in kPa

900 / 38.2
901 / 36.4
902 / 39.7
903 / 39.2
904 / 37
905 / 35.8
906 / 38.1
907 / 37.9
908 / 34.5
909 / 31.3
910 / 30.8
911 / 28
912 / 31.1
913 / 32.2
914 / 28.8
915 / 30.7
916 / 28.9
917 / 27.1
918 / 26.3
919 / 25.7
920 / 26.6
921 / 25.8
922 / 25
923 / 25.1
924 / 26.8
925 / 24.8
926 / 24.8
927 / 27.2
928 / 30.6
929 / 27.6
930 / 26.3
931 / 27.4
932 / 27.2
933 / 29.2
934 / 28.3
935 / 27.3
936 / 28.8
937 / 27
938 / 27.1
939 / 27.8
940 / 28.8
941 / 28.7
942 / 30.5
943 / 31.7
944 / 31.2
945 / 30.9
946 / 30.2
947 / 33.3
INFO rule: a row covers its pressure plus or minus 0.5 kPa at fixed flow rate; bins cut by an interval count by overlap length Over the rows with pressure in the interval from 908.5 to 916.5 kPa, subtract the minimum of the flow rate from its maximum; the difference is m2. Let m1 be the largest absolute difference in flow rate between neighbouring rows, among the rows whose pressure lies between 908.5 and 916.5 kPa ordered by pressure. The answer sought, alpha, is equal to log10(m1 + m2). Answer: 0.88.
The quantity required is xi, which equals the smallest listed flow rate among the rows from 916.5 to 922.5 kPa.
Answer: 25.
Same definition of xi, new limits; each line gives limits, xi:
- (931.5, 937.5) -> 27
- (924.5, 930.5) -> 24.8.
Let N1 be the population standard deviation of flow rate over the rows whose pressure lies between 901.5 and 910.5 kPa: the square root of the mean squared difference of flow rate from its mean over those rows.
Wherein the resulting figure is 3.1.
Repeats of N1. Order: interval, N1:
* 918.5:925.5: 0.7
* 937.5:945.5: 1.6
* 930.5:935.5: 0.8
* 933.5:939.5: 0.7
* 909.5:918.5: 1.9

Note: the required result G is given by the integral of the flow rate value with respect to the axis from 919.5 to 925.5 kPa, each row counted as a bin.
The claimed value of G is 154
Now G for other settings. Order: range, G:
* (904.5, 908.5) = 146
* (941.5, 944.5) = 93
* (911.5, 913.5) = 63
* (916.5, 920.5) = 106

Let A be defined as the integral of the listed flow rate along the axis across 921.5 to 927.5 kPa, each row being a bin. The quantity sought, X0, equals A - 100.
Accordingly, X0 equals 54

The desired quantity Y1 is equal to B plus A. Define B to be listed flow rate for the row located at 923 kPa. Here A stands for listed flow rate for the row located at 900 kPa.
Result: 63.3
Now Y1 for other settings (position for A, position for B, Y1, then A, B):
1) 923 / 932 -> 52.3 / 25.1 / 27.2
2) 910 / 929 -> 58.4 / 30.8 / 27.6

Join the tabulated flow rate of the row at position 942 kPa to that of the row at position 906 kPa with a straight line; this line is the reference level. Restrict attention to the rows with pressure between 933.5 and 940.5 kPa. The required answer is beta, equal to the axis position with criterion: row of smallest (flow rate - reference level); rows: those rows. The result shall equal 935 kPa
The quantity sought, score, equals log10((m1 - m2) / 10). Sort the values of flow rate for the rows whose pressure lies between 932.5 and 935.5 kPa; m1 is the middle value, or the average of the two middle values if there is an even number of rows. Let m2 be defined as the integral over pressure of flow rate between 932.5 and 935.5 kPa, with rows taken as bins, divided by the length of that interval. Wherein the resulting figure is -2.5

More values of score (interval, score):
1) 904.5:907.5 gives -1.2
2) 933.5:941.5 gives -2.1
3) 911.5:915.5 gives -1.7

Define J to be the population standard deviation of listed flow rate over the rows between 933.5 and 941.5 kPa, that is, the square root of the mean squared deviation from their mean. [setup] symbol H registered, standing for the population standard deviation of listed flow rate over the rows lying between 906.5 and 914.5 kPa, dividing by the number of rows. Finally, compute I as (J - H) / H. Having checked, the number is -0.8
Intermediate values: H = 3.0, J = 0.7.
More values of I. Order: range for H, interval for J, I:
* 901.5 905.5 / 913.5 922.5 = 0.1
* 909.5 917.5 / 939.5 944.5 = -0.3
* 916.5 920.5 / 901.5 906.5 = 1.8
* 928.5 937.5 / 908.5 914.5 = 0.7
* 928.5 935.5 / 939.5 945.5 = 0.4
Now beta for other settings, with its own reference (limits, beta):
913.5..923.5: 922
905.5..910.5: 910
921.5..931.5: 922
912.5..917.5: 917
